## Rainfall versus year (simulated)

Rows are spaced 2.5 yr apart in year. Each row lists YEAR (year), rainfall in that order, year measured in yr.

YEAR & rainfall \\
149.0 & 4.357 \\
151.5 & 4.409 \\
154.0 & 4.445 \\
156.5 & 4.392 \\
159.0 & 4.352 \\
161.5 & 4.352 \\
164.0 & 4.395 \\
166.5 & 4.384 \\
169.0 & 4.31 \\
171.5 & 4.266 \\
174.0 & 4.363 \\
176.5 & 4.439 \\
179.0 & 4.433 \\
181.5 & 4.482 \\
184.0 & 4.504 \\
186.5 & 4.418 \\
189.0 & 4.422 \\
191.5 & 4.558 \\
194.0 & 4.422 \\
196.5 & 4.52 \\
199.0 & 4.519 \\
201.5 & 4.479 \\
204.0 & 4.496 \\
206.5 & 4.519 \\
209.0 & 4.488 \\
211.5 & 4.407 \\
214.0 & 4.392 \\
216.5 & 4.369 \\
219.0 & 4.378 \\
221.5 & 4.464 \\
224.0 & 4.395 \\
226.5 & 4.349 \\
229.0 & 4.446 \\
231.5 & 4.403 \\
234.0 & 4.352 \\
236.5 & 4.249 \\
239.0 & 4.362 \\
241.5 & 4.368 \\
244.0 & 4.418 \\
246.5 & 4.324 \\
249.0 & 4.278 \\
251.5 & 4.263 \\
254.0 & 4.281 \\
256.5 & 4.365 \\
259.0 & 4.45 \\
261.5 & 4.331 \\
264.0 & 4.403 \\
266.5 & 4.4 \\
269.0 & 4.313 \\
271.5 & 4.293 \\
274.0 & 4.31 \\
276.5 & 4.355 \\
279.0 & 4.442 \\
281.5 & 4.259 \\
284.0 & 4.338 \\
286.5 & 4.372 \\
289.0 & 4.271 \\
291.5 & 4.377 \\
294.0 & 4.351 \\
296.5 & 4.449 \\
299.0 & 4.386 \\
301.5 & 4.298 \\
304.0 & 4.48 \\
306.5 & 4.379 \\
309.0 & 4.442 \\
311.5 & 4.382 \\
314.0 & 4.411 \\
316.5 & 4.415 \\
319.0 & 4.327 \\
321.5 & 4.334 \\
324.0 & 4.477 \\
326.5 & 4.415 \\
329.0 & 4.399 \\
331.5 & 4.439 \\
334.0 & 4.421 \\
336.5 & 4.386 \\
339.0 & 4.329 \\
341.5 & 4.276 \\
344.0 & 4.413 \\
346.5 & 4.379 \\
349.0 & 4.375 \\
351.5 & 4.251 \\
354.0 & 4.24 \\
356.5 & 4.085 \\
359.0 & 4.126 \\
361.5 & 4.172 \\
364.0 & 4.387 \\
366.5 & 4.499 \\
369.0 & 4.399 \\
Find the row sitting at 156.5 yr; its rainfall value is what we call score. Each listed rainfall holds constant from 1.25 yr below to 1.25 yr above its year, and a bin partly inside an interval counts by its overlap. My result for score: 4.392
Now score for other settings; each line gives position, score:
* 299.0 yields 4.386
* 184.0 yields 4.504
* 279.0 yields 4.442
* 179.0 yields 4.433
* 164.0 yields 4.395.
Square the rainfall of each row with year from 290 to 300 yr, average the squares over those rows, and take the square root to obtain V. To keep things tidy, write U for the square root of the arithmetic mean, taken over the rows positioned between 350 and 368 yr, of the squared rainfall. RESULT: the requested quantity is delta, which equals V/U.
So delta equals 1.03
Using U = 4.25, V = 4.39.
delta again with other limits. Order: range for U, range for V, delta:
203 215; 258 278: 0.98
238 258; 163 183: 1.01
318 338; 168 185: 1.00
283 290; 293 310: 1.02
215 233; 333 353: 0.99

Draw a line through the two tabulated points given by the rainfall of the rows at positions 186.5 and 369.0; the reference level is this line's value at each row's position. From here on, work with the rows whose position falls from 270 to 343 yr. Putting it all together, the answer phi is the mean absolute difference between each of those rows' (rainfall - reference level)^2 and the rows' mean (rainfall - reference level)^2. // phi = 0.0045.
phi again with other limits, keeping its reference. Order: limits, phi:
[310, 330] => 0.0025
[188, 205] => 0.0054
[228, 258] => 0.0082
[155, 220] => 0.0046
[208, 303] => 0.0058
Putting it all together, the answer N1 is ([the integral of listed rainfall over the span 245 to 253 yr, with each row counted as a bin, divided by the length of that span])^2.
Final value 18.42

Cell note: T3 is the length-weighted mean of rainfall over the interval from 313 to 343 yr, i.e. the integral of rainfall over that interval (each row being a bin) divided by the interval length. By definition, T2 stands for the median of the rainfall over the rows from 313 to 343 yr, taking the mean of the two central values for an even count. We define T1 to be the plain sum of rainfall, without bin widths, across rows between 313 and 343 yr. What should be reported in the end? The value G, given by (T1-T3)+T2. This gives 52.6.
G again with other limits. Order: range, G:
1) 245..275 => 52.0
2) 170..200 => 53.3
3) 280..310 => 52.4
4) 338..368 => 51.5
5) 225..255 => 52.1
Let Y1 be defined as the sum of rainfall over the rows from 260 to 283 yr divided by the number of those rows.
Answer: 4.35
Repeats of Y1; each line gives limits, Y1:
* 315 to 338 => 4.40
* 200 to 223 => 4.44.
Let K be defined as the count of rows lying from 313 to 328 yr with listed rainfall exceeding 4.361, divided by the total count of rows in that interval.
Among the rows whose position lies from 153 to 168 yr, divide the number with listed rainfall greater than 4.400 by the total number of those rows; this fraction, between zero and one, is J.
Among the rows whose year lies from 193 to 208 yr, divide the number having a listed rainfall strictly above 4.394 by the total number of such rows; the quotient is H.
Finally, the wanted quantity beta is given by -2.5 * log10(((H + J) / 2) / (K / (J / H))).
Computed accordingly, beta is 2.1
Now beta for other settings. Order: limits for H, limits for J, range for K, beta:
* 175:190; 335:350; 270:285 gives 0.6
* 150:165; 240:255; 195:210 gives 2.4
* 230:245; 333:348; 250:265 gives 0.4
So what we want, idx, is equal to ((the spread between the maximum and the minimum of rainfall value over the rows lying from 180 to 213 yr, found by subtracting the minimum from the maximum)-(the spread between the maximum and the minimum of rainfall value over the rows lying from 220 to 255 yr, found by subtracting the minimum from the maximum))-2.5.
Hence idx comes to -2.56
